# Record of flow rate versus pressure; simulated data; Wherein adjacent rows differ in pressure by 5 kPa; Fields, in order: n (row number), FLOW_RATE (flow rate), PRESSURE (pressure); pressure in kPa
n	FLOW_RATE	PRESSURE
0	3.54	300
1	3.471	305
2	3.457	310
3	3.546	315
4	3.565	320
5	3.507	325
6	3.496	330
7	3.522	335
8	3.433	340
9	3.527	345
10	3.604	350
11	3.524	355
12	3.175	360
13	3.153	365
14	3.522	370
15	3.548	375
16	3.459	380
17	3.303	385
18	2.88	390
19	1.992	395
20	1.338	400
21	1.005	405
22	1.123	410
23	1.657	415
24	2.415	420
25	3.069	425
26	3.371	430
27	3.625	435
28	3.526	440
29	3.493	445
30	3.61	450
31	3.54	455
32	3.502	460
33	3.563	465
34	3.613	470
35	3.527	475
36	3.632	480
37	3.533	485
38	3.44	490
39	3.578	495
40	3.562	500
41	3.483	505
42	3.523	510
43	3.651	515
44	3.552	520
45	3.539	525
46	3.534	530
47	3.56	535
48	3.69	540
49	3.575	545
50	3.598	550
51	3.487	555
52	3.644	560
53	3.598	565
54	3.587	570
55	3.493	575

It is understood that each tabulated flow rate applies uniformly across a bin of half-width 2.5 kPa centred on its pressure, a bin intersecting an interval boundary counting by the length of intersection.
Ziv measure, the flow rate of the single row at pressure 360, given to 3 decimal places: 3.175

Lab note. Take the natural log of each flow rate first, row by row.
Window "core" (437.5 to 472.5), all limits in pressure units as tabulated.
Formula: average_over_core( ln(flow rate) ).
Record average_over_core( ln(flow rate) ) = 1.27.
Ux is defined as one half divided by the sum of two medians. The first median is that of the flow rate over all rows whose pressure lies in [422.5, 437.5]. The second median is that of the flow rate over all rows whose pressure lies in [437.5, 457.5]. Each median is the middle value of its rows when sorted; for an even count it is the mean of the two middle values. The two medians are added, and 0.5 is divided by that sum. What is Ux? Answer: 0.0724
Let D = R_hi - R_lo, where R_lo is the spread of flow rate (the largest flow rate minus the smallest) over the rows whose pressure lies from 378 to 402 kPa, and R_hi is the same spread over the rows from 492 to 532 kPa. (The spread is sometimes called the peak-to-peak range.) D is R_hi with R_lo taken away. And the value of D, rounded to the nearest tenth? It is -2.0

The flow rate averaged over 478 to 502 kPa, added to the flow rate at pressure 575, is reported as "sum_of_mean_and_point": 7.04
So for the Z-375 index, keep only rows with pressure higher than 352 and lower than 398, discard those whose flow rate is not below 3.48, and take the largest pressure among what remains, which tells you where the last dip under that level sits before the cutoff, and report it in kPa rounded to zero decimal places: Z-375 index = 395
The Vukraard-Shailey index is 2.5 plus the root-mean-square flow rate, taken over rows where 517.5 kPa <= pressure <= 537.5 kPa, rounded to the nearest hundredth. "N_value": 6.05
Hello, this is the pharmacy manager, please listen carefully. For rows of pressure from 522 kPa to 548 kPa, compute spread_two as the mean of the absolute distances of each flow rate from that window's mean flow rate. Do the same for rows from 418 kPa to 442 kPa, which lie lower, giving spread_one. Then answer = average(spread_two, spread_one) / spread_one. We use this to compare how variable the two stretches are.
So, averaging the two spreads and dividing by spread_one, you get 0.56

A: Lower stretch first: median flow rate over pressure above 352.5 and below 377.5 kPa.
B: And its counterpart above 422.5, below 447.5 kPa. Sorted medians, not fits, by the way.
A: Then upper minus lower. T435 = -0.029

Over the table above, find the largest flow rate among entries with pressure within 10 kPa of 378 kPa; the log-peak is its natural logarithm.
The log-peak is 1.27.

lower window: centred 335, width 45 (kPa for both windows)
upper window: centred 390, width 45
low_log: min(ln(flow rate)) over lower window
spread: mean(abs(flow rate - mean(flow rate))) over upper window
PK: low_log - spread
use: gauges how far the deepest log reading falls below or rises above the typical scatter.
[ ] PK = 0.3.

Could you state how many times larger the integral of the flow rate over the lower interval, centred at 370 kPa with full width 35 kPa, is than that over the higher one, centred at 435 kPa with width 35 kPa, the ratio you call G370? 1.02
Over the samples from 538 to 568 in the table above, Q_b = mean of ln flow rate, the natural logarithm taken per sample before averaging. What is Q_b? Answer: 1.28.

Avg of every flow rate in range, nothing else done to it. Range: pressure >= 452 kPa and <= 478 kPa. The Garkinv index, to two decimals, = 3.55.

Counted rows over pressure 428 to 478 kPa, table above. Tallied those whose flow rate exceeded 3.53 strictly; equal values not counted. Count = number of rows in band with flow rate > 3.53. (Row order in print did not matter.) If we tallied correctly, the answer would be 5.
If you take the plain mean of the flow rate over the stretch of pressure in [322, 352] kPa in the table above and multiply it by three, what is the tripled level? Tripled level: 10.54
